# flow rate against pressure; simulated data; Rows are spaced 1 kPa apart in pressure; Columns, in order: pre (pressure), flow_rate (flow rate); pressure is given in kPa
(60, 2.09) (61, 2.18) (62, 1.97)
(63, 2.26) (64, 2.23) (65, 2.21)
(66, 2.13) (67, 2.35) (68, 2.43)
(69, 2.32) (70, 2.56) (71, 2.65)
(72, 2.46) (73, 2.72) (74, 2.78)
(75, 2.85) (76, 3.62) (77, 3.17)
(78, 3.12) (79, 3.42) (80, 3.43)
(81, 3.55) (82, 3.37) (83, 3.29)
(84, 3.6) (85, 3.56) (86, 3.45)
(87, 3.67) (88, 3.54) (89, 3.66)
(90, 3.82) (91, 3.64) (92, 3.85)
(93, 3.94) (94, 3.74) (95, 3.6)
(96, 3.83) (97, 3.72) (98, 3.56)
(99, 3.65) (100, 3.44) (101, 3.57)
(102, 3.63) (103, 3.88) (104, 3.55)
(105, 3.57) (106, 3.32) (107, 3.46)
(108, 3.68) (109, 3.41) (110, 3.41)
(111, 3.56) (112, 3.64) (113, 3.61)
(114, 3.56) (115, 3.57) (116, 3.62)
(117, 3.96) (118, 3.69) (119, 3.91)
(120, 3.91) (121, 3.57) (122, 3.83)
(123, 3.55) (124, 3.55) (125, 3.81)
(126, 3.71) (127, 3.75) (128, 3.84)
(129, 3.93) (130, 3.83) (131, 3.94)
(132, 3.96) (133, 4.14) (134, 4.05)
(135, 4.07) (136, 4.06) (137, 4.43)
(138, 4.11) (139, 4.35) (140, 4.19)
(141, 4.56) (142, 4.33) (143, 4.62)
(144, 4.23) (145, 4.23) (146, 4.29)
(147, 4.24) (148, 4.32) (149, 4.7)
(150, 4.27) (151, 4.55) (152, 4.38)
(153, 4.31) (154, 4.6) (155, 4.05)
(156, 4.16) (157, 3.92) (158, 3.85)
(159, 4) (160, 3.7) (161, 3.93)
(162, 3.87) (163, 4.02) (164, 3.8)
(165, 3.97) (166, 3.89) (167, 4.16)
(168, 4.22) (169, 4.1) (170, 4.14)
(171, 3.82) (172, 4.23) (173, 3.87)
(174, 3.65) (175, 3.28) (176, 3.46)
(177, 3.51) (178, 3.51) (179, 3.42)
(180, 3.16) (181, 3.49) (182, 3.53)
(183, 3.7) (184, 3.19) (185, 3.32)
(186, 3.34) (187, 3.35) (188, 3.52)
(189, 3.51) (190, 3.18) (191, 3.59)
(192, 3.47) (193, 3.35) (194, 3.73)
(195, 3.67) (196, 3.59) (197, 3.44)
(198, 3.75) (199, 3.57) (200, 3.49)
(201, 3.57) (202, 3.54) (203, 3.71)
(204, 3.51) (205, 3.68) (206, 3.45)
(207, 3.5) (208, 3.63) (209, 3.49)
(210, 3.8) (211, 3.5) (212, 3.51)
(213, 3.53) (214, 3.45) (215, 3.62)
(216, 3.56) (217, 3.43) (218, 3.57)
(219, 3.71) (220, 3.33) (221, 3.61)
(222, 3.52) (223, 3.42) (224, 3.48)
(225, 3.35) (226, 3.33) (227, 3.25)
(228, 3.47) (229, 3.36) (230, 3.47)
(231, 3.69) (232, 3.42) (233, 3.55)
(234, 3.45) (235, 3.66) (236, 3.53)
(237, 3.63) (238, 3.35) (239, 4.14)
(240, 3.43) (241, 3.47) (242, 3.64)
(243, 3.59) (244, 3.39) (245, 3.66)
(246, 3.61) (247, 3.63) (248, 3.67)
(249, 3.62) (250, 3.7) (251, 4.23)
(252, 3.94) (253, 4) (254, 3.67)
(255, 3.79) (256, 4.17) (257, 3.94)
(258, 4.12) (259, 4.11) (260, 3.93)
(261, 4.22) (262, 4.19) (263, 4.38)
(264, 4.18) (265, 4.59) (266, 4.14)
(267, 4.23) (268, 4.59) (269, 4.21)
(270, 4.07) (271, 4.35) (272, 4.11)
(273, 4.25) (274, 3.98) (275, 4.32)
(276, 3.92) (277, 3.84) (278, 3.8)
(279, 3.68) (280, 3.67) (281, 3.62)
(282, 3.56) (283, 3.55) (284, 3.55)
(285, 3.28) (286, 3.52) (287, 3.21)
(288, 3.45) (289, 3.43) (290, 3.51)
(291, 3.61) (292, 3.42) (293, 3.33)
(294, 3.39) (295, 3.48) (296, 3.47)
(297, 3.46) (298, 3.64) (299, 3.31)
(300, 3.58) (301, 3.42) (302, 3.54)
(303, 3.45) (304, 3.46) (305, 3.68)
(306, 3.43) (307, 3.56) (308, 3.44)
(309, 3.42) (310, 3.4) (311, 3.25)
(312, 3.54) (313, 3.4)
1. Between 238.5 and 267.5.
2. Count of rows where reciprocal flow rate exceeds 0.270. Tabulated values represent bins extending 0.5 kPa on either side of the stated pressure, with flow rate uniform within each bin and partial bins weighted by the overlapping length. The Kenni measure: 12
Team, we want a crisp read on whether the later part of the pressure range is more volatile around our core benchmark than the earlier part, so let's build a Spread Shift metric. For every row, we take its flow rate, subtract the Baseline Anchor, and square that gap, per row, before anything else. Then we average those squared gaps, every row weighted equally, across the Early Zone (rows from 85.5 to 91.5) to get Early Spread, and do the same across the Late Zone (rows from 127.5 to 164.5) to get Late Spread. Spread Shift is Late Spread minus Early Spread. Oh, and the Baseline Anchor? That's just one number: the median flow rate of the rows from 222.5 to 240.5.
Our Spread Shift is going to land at 0.51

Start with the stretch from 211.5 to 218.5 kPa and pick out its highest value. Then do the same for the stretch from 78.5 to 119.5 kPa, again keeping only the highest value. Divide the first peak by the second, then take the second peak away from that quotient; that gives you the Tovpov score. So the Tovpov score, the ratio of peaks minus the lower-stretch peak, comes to -3.05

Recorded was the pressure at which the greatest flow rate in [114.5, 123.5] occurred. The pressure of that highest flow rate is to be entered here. 117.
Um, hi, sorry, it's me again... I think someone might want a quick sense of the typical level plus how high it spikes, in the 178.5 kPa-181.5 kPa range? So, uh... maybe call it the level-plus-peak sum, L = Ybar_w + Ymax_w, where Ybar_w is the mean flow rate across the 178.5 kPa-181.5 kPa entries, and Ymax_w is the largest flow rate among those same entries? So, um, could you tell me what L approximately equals 6.8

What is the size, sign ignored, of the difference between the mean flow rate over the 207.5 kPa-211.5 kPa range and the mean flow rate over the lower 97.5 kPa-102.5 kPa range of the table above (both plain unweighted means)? 0.0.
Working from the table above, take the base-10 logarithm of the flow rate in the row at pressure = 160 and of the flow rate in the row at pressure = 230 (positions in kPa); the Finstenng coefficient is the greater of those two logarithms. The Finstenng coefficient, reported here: 0.568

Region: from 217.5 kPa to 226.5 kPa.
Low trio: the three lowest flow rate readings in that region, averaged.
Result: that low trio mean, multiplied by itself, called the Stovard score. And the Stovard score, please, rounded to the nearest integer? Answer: 11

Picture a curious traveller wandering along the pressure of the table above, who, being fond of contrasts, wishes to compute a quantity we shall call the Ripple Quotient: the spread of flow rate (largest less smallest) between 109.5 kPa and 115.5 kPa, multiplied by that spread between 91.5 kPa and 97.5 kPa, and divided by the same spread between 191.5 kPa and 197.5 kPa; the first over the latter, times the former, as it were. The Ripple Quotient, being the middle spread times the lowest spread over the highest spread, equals 0.21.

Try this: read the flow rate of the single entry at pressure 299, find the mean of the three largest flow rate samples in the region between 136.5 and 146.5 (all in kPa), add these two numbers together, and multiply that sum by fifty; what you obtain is 392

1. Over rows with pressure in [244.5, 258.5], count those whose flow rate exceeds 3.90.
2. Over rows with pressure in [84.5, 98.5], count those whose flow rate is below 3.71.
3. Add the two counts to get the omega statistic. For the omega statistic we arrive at 14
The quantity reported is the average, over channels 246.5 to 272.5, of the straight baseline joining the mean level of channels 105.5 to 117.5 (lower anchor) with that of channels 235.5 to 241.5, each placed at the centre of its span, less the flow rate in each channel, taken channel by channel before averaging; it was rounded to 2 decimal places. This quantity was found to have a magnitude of -0.47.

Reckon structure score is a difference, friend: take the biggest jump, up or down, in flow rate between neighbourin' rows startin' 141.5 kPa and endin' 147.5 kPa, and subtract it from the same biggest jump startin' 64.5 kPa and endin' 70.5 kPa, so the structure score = -0.15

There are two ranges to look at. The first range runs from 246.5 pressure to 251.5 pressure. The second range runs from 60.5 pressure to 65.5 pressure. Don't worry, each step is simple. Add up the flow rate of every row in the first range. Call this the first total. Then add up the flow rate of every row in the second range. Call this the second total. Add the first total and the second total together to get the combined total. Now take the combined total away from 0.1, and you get -30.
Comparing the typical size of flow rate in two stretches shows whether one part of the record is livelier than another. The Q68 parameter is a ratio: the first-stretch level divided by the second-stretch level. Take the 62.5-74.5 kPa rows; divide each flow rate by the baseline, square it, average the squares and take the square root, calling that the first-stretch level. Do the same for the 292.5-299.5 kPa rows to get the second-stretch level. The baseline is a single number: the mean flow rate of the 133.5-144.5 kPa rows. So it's 0.71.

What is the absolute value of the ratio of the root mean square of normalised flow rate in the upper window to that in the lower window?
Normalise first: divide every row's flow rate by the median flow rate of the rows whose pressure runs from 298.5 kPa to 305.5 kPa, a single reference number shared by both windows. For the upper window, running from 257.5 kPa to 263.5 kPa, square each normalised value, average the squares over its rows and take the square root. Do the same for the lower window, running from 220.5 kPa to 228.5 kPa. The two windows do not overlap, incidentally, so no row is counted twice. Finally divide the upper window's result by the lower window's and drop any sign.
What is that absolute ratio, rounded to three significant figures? 1.21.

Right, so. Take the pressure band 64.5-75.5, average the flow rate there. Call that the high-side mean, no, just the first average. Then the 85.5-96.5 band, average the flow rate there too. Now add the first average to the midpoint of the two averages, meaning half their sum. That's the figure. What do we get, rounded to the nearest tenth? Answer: 5.6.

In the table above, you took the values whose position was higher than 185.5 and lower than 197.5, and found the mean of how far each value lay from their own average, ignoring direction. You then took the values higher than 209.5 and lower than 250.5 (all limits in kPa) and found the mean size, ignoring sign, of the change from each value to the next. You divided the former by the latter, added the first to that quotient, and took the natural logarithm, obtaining -0.13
